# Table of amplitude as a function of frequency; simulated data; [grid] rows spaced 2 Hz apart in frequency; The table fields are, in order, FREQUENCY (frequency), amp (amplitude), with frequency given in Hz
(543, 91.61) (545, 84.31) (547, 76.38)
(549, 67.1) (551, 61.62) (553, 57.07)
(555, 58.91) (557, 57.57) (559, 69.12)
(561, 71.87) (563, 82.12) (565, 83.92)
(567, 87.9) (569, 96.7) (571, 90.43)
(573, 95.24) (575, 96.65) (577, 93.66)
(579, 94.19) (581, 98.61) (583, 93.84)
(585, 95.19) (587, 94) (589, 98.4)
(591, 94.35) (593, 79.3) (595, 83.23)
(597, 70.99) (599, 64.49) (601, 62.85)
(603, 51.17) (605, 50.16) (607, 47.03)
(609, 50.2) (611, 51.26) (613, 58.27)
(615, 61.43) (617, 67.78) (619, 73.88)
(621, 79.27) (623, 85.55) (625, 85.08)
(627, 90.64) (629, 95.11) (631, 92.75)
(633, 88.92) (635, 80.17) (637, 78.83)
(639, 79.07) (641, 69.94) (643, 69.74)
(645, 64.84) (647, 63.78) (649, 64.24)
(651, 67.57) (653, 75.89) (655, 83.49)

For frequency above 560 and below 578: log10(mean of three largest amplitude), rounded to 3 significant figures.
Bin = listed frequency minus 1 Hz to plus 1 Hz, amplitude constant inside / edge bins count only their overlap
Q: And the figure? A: 1.98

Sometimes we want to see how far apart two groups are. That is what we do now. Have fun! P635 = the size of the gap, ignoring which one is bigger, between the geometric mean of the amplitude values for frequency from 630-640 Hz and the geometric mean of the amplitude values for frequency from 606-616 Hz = 30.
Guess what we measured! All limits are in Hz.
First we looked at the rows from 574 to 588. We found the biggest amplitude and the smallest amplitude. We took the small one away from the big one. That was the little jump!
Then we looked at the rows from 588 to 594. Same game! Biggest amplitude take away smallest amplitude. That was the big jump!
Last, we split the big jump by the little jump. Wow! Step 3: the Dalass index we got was 3.9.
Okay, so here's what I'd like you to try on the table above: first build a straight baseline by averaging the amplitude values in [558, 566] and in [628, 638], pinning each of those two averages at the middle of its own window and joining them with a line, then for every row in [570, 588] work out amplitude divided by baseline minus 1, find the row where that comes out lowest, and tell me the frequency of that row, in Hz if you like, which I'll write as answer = 571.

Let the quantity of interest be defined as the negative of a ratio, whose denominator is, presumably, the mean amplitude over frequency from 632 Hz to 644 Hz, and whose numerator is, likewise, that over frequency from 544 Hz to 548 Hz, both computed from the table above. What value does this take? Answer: -1.03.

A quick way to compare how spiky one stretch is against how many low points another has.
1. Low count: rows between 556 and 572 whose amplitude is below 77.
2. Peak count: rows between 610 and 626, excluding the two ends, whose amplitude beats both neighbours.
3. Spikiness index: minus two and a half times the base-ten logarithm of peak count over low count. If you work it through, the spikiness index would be 1.2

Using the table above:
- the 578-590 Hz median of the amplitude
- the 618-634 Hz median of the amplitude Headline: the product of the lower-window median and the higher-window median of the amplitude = 8260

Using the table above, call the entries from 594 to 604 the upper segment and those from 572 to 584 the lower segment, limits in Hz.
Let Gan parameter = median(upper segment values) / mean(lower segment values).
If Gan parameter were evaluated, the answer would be 0.68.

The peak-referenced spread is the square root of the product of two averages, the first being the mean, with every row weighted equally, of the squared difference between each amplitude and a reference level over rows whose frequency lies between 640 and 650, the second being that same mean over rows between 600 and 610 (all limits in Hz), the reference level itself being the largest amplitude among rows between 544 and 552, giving 585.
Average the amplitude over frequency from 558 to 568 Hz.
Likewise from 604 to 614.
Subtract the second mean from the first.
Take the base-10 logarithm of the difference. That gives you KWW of 1.44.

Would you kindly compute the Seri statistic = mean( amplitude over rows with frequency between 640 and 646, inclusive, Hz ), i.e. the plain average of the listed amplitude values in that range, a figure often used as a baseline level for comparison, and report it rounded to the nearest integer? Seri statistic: 68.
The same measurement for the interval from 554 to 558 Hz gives 58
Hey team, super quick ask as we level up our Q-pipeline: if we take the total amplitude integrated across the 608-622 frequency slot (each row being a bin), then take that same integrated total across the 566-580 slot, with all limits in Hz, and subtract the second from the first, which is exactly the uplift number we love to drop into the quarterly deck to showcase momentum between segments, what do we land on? -425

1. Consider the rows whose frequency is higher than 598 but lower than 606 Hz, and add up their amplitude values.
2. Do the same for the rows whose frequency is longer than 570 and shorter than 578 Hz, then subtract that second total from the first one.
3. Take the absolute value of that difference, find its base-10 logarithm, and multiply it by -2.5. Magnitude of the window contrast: -5.42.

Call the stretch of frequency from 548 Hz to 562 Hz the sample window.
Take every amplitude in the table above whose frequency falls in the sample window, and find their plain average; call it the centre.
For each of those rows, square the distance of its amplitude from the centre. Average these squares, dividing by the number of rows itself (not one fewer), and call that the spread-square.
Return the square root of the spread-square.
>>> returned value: 5.5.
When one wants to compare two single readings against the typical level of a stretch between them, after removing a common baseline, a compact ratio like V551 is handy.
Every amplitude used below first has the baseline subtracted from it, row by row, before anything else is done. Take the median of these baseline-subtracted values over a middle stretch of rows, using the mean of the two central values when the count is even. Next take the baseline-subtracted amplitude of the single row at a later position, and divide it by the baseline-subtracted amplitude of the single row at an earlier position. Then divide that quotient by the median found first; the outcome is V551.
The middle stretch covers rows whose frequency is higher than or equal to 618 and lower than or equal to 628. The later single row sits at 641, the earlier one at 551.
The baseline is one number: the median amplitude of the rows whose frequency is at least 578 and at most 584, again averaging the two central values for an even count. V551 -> -0.08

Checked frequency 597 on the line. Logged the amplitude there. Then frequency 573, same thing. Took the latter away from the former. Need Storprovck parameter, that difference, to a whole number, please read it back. -24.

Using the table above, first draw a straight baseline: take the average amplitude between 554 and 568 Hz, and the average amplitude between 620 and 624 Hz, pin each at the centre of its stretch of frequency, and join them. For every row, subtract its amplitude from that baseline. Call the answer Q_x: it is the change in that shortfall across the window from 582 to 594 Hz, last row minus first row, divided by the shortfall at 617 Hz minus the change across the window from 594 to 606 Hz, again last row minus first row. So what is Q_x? -0.8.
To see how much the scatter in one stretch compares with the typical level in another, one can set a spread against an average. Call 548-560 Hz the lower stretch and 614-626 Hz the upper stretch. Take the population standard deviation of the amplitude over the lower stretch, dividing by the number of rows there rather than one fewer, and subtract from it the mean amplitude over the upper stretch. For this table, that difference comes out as -71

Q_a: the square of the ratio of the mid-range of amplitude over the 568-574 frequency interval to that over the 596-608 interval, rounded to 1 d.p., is 2.5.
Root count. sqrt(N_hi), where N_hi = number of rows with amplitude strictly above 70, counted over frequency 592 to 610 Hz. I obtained 1.73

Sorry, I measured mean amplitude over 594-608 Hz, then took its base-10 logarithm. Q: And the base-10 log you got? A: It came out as 1.79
